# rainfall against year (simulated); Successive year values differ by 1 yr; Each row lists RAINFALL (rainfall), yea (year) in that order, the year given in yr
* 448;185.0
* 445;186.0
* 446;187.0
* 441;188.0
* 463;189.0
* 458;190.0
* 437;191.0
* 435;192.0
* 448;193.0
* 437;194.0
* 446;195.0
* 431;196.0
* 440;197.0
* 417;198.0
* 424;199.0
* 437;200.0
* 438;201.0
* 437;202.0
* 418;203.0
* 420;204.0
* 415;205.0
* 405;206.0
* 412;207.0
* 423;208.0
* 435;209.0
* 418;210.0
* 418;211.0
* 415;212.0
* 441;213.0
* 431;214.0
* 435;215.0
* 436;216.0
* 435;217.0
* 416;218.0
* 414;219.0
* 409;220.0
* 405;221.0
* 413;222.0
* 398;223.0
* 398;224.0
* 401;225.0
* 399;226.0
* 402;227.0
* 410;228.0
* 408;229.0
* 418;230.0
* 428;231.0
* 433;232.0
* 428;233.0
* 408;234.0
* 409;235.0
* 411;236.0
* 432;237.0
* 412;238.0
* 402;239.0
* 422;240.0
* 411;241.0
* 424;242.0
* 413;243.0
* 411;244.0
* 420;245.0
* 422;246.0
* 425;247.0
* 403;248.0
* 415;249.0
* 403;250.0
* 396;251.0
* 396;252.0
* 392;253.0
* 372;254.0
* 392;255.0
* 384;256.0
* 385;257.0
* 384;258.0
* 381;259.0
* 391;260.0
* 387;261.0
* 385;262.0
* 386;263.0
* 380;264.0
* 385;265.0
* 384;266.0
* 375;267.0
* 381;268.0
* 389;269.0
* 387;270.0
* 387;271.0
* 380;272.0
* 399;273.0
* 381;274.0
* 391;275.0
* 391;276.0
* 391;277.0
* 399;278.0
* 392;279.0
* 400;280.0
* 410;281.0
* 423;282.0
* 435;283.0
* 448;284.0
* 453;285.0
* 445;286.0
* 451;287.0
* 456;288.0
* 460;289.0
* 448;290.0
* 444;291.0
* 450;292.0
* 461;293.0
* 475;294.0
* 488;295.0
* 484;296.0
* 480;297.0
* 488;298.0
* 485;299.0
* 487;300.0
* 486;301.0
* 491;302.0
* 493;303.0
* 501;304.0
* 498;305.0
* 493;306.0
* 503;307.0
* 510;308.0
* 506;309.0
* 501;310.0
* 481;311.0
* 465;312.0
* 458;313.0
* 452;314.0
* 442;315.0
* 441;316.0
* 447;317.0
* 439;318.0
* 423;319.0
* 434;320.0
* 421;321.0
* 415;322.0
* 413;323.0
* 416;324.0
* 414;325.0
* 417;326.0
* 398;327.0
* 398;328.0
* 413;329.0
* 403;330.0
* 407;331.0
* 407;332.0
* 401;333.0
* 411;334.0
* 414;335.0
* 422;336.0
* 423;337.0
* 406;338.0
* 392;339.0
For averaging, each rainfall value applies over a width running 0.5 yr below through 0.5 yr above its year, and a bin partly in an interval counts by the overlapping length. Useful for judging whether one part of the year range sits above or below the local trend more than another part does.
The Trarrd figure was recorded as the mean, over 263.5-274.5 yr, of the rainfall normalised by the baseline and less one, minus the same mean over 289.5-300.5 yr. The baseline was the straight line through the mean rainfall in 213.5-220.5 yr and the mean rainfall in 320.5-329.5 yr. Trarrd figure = -0.22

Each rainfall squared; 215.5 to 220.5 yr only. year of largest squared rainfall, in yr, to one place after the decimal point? 216.0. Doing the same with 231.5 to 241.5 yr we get 232.0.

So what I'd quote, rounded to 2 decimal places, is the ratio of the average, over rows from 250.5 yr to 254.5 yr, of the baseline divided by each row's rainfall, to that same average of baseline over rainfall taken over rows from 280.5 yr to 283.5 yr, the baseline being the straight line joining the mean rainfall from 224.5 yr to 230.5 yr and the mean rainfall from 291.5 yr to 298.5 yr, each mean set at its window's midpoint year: 1.02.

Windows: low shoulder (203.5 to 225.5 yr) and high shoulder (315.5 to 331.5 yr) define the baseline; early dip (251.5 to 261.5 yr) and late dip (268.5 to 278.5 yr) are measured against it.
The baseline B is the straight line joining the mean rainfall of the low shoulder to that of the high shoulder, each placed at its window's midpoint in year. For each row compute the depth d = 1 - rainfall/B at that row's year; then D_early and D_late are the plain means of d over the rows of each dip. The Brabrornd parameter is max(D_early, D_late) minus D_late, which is 0.01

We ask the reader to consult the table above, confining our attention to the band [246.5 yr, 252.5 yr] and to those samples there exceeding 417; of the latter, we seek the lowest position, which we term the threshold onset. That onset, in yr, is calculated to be 247.0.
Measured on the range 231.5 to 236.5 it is 232.0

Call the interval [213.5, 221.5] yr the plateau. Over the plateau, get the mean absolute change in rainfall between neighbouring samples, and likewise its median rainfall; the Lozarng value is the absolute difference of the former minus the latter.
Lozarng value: 418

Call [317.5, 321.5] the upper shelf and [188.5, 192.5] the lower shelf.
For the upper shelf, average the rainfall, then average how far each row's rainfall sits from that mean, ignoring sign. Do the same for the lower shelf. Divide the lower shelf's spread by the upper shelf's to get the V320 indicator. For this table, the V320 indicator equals 1.7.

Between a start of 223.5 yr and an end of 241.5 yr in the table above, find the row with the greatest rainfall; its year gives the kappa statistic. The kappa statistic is 232.0 yr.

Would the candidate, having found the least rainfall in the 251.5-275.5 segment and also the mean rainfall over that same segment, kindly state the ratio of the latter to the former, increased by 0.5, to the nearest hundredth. 1.54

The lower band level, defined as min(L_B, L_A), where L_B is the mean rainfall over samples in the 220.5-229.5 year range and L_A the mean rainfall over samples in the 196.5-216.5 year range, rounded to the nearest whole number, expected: 404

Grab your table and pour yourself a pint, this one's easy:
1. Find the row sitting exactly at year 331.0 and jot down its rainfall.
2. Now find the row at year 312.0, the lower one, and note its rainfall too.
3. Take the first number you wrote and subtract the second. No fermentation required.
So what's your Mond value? -58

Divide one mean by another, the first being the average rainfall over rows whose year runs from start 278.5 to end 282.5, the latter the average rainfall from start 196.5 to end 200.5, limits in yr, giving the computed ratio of 0.95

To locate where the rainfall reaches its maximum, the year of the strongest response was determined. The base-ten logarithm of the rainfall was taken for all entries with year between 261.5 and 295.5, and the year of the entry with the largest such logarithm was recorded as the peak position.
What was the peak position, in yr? 295.0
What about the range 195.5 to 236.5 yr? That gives 213.0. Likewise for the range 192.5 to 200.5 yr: 193.0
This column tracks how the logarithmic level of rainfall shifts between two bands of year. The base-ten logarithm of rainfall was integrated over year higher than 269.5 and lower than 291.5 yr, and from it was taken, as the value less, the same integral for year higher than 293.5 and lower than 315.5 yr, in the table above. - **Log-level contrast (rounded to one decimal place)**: -1.5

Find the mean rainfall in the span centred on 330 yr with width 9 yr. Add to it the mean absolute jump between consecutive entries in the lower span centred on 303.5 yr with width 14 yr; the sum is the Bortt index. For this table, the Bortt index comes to 411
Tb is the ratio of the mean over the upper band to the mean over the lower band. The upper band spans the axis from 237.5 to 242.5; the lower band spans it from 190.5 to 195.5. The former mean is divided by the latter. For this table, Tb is 0.94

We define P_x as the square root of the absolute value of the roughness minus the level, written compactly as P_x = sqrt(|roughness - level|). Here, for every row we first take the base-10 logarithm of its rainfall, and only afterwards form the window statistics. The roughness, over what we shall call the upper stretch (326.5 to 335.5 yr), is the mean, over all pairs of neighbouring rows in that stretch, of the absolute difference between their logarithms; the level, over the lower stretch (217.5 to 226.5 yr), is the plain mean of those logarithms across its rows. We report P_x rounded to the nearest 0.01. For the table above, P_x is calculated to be 1.61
